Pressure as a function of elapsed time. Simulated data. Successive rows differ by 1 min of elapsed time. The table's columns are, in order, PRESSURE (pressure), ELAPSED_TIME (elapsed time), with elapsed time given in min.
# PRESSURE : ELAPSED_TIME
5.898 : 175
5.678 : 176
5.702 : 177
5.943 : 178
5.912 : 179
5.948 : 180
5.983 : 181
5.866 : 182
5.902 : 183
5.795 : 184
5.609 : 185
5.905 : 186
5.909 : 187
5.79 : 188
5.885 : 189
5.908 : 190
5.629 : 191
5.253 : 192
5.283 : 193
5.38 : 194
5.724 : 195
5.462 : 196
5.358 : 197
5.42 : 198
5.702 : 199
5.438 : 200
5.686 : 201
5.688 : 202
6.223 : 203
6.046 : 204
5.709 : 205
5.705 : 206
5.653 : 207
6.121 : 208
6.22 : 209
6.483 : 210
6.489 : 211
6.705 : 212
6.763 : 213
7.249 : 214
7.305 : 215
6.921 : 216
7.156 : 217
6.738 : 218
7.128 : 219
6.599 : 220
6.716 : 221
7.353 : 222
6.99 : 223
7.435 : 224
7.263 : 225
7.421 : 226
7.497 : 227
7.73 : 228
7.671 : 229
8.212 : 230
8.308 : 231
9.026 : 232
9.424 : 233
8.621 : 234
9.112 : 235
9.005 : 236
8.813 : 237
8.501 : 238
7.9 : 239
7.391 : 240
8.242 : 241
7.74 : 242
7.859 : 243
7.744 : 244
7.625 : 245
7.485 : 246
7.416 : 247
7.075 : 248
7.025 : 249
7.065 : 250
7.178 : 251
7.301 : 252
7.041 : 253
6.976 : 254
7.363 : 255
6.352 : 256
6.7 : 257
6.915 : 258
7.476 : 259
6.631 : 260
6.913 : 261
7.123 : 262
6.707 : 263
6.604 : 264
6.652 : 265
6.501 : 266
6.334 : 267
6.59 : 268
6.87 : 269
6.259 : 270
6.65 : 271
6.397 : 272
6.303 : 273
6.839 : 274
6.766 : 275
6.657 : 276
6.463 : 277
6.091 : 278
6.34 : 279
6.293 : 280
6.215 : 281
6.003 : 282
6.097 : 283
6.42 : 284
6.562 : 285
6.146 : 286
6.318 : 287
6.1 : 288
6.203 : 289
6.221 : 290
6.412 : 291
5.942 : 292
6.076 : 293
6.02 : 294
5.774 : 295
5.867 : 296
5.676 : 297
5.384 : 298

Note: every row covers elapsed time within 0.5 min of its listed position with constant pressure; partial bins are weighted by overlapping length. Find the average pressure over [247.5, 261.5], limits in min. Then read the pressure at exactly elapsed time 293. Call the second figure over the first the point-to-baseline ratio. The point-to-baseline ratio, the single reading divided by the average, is 0.87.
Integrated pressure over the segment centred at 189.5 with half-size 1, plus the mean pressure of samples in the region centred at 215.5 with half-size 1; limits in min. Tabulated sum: 19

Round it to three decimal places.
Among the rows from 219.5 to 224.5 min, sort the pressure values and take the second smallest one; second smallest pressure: 6.716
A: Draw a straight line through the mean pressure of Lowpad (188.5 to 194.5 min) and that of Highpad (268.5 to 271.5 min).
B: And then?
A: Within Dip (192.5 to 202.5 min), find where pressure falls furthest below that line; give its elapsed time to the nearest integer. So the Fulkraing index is 193 min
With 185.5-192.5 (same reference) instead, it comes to 192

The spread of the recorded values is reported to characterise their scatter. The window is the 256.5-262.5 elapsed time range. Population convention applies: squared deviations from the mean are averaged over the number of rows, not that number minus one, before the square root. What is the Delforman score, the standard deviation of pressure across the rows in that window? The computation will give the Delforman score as 0.28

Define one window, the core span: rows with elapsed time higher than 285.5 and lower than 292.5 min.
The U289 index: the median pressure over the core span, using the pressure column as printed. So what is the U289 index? 6.2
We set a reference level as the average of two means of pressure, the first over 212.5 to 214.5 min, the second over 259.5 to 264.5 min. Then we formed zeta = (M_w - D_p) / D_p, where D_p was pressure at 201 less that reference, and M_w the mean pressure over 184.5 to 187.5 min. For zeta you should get -6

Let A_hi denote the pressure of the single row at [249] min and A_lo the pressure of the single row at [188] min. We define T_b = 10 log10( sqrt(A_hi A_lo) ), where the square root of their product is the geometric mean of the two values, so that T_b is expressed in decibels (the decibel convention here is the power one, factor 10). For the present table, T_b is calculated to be 8.05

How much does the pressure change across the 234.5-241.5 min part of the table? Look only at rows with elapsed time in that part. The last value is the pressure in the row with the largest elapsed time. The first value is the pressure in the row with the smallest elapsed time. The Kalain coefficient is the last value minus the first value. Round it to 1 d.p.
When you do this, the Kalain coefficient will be -0.9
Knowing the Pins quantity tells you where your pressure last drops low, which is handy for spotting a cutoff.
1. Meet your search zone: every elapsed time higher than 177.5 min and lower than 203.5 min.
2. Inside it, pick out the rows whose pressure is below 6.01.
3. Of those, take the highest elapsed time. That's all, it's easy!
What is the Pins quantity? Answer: 202 min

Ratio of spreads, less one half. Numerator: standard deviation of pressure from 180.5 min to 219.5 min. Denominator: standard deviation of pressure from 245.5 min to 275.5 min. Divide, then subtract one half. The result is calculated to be 1.1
